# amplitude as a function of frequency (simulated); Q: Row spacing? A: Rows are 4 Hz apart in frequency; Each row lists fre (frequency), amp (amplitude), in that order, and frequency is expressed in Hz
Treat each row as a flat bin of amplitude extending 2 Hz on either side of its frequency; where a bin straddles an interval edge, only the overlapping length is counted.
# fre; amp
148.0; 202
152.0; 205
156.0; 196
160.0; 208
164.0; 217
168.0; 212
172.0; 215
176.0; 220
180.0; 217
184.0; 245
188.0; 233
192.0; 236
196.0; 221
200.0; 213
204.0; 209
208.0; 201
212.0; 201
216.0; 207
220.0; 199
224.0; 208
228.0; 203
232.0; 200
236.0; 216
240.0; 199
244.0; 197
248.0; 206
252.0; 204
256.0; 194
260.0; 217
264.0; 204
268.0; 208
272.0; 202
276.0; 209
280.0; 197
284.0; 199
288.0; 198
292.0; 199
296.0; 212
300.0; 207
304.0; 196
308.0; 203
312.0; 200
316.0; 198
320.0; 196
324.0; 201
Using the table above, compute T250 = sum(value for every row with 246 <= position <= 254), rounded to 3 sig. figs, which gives 410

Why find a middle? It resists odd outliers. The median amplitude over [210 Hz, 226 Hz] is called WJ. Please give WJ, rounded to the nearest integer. 204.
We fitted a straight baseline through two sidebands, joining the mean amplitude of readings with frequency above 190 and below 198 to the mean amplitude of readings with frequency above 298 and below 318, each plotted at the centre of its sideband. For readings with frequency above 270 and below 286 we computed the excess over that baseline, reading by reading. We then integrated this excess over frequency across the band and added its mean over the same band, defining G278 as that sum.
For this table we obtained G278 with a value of -108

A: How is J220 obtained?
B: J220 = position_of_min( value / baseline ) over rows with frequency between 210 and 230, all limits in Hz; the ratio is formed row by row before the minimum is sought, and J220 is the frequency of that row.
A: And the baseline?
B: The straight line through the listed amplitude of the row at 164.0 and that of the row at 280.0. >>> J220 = 220.0 Hz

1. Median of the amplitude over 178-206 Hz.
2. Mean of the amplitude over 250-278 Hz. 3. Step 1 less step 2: 16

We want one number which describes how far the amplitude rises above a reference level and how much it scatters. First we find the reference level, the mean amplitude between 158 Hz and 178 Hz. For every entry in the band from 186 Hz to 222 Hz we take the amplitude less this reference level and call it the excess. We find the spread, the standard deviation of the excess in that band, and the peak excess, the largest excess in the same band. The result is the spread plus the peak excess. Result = 35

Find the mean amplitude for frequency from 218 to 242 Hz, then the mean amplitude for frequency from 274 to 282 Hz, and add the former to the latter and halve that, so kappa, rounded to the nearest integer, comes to 204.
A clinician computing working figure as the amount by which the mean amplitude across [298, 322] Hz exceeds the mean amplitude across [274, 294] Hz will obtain 0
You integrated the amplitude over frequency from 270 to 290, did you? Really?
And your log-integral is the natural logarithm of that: 8.299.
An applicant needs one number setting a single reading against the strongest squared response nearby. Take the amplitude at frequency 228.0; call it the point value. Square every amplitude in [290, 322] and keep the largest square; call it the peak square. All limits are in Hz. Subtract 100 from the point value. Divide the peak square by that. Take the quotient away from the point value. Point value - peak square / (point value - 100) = -233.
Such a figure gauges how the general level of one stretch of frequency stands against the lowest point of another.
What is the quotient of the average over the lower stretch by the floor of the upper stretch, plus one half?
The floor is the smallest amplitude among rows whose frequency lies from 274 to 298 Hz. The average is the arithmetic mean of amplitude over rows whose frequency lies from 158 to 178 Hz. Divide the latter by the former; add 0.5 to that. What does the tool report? 1.59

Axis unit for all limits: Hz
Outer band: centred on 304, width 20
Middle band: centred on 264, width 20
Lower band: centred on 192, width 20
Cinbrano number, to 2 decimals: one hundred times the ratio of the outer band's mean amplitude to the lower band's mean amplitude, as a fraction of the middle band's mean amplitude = 0.43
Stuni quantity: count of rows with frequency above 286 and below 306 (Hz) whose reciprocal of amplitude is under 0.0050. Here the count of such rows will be 2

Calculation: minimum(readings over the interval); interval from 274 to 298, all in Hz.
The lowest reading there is 197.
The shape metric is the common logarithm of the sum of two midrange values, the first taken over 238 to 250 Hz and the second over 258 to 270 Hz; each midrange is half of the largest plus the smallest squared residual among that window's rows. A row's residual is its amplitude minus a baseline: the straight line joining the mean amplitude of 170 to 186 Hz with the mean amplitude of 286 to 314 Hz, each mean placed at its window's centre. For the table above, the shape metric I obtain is 2.2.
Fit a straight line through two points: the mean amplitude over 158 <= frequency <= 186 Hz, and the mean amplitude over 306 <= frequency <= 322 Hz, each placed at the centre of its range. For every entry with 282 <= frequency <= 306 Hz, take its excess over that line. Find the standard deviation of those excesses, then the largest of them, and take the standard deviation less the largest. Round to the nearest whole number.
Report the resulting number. -4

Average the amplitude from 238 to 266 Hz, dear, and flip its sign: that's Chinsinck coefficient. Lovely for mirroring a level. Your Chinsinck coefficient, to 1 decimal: -203.0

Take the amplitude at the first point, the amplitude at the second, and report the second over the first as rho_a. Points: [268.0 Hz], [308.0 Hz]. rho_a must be 0.98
